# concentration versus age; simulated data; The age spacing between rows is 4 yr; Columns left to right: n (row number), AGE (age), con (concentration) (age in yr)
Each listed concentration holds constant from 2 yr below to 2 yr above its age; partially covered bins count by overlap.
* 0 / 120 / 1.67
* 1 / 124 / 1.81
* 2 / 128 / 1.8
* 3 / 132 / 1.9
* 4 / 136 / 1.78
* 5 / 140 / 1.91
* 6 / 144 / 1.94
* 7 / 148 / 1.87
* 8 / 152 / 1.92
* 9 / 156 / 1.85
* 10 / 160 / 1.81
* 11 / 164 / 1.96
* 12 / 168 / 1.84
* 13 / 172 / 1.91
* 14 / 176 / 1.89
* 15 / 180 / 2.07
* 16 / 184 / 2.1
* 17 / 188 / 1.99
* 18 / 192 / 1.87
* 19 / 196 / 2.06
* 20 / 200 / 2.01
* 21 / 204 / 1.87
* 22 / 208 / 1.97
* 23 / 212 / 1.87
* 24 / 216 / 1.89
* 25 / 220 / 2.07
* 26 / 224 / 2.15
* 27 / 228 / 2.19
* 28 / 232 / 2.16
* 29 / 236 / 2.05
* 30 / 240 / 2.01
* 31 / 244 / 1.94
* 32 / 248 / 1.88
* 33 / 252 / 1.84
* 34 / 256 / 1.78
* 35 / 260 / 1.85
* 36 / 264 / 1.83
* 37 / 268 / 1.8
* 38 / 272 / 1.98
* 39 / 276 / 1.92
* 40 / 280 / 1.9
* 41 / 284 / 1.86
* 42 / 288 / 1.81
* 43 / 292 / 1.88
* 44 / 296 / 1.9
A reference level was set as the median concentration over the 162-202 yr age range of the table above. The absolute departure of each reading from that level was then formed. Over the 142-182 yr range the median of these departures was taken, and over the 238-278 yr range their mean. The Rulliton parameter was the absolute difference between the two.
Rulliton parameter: 0.010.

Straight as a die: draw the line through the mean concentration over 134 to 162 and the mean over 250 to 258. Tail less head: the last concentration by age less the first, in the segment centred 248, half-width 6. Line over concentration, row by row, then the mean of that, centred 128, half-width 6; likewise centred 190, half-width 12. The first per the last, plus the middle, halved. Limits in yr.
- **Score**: 0.457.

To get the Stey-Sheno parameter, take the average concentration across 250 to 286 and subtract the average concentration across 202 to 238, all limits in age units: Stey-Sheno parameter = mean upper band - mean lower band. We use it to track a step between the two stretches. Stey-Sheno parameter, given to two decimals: -0.16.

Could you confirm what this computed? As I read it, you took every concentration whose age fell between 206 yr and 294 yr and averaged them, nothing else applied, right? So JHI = 1.94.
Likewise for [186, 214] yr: 1.95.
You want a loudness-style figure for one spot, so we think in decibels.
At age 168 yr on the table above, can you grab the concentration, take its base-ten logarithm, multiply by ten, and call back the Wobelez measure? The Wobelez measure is 2.6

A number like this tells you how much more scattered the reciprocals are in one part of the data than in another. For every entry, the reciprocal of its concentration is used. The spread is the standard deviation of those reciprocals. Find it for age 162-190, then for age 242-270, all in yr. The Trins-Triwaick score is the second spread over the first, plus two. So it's 2.6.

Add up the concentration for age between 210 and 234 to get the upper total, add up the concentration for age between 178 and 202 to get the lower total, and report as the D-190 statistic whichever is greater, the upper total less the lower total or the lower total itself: 12.1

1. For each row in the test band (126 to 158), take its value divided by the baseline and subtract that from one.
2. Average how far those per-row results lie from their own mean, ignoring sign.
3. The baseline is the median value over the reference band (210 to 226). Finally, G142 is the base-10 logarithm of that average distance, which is -1.63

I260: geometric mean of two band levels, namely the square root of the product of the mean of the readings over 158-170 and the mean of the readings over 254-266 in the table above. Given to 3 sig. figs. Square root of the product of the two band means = 1.84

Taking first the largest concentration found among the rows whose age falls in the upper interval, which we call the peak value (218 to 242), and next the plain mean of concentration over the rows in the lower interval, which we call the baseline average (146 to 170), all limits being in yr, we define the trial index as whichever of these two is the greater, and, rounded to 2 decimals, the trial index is 2.19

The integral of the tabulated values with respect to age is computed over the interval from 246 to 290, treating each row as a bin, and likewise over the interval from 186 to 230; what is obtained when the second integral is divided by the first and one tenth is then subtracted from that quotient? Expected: 0.97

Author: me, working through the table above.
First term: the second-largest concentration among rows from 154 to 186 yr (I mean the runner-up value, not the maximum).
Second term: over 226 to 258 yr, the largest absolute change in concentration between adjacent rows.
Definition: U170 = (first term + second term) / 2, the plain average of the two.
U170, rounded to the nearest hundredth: 1.09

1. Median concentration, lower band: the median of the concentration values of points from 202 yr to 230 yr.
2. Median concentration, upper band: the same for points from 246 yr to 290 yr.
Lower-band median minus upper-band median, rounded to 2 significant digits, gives 0.12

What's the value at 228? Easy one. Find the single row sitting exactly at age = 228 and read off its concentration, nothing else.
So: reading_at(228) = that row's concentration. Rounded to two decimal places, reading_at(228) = 2.19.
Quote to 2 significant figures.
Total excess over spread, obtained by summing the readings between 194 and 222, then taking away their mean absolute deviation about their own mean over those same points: 14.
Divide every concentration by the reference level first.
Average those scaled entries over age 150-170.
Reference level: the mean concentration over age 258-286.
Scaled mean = 1.00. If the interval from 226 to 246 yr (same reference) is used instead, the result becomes 1.10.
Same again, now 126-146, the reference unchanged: 0.99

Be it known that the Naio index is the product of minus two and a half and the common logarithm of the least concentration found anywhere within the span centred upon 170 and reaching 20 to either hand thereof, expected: -0.64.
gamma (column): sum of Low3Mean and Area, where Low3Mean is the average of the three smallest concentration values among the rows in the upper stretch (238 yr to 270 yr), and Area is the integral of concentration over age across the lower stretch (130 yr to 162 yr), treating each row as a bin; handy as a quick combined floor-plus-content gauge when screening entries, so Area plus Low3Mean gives 61.7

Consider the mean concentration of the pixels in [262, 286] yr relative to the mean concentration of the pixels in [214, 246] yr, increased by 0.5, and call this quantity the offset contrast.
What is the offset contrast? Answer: 1.41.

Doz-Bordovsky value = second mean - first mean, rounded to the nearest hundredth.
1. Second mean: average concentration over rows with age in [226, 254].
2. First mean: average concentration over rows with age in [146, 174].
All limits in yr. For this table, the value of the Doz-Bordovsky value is 0.13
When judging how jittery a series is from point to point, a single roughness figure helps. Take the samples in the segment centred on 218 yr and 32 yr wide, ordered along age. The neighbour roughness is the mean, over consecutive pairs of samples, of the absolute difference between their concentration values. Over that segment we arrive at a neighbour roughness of 0.08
